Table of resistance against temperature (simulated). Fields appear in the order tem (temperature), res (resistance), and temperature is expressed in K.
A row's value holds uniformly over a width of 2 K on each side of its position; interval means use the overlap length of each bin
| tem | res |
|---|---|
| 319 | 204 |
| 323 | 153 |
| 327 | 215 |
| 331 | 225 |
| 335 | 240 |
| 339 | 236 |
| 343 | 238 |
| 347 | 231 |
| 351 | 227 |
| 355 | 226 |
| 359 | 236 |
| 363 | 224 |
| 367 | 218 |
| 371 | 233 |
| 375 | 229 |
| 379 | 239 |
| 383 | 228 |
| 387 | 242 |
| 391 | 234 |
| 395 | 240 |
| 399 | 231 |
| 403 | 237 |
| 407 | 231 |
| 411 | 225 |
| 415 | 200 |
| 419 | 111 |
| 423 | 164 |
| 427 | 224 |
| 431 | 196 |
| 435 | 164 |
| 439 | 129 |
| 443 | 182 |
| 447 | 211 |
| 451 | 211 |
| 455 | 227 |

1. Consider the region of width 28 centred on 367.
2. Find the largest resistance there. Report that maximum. 239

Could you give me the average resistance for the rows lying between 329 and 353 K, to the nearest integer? 233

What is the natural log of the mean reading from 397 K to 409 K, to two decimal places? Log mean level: 5.45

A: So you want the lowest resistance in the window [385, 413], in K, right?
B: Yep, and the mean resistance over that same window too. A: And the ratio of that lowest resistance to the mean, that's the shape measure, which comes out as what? 0.96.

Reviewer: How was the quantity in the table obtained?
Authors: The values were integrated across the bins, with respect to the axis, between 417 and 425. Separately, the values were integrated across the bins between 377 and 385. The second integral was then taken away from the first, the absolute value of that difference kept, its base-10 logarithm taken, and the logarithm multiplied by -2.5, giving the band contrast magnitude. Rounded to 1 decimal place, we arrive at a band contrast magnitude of -7.2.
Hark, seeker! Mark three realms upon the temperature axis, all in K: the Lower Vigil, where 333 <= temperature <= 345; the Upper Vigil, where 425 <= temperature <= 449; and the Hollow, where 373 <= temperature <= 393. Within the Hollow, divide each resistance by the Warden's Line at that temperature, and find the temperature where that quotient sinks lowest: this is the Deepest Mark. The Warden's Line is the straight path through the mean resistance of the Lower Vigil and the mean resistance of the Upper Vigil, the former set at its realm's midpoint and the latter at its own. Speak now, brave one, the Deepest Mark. 375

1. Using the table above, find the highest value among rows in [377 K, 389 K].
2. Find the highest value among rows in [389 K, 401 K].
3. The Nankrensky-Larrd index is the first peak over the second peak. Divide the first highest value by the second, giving 1.01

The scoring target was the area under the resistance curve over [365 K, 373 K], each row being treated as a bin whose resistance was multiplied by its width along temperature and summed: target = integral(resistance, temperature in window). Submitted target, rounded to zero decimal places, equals 1804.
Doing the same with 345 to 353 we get 1832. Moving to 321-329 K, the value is 1472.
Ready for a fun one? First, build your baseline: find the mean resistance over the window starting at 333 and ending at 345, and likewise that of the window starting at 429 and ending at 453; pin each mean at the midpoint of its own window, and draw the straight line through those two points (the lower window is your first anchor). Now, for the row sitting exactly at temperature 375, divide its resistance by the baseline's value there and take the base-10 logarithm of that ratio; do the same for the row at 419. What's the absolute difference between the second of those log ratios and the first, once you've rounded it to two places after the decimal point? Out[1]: 0.26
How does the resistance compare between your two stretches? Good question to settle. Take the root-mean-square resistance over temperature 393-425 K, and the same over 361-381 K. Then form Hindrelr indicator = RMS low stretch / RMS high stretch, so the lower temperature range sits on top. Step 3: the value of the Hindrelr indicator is 1.09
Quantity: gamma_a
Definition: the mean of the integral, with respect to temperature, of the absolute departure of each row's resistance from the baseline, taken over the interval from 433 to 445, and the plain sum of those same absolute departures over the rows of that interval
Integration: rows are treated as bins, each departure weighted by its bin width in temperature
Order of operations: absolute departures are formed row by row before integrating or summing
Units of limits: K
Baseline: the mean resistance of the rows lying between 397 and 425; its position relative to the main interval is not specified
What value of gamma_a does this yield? 311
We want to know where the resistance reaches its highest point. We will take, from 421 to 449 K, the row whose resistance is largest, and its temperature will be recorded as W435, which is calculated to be 427 K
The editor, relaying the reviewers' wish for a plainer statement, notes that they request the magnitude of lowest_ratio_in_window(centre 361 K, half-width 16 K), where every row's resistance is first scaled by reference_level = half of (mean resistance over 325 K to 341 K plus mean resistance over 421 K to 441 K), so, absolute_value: 1.08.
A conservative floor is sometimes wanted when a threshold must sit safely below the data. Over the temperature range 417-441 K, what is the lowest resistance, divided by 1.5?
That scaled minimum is 74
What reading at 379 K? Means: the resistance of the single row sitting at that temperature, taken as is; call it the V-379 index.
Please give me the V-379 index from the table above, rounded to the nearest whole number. 239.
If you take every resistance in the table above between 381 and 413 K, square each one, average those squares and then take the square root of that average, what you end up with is 234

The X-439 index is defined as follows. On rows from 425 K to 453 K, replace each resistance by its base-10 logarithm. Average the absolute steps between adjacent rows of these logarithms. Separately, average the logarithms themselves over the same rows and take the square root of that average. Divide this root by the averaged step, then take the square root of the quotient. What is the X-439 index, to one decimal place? 4.5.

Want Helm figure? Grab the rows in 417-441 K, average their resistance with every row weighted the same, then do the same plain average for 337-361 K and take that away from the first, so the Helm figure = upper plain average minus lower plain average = -68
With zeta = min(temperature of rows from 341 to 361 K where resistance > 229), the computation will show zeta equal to 343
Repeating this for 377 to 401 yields 379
